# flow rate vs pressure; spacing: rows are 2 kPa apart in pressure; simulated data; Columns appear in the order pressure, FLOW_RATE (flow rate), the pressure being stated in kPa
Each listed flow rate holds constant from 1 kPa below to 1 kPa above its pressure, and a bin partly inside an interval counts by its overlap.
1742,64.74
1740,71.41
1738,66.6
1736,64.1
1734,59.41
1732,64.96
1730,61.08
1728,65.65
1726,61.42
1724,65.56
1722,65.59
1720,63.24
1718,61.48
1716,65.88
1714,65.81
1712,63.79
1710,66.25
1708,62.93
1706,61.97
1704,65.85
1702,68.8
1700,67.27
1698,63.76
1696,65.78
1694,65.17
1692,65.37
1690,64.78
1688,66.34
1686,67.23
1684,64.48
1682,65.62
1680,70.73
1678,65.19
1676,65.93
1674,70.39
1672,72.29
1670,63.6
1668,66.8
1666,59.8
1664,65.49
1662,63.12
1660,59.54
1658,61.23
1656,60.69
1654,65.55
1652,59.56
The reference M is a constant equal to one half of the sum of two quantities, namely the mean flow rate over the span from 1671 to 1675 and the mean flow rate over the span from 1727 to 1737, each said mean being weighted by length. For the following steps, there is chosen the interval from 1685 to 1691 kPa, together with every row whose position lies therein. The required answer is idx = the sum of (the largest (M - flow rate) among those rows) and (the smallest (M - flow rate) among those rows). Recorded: 2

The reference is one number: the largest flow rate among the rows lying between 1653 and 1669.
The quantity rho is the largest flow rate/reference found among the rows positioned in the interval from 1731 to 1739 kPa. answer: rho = 1.00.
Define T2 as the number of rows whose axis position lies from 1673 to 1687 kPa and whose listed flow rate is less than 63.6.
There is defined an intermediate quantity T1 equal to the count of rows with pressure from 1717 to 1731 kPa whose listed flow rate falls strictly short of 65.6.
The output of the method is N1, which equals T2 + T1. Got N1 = 6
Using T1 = 6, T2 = 0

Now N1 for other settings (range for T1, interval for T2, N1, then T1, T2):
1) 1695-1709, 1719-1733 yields 6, 3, 3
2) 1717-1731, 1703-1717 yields 8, 6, 2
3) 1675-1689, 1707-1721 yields 5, 2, 3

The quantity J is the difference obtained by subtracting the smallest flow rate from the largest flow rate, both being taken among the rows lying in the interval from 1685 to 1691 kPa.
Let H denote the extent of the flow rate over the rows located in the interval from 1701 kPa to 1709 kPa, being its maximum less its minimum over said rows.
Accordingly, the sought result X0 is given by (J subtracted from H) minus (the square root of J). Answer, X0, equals 2.8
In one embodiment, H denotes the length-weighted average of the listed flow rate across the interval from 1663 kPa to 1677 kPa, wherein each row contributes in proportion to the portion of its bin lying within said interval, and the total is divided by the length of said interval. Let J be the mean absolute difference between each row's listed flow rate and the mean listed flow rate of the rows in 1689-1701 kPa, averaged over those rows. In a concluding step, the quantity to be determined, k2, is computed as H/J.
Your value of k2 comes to 84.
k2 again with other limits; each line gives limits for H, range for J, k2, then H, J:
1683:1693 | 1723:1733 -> 33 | 66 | 2.0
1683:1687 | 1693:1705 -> 51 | 66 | 1.3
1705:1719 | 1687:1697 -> 140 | 64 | 0.5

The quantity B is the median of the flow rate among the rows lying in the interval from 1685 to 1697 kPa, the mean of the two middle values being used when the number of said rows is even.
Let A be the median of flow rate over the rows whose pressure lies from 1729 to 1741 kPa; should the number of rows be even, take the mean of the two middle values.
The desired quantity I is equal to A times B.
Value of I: 4232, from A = 64.5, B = 65.6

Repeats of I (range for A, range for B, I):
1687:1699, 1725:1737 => 4096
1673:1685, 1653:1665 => 4090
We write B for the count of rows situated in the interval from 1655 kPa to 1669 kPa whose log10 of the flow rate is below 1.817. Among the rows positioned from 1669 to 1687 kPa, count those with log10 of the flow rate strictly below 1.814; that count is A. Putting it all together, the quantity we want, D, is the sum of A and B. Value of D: 8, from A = 2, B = 6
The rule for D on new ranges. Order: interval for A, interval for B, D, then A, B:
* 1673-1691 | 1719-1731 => 7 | 2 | 5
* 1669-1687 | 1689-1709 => 8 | 2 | 6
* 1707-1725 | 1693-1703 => 6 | 4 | 2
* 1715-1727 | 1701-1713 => 6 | 3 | 3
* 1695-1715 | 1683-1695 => 8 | 4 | 4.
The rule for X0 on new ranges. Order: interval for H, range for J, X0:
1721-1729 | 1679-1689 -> -4.5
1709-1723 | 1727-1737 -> -4.0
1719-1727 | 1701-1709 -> -5.3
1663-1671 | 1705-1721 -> 0.0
